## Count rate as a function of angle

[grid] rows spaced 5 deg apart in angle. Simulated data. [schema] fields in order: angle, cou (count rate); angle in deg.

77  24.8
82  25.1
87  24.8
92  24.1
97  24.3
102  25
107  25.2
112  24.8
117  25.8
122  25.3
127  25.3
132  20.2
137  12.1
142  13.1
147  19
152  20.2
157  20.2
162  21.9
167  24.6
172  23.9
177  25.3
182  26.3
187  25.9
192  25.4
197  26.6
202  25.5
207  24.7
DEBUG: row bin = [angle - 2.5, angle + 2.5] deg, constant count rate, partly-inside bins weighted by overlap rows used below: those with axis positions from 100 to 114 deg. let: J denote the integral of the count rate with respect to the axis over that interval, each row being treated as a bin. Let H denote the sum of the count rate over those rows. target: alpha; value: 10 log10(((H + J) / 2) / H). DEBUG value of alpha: 4.52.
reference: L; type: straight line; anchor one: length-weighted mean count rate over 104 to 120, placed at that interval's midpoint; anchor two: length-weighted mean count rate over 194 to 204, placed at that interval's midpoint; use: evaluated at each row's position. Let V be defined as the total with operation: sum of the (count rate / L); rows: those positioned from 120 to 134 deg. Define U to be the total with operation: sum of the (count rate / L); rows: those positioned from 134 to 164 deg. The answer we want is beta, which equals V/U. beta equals 0.7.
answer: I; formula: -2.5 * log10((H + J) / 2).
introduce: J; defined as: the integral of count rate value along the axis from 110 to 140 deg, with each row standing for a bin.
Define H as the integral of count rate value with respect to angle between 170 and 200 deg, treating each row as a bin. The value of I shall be -7.14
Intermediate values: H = 768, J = 662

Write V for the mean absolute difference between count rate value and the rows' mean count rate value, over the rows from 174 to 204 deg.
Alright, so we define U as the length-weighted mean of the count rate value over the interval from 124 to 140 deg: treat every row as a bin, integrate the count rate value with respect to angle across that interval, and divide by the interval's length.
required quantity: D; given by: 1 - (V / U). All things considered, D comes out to 0.98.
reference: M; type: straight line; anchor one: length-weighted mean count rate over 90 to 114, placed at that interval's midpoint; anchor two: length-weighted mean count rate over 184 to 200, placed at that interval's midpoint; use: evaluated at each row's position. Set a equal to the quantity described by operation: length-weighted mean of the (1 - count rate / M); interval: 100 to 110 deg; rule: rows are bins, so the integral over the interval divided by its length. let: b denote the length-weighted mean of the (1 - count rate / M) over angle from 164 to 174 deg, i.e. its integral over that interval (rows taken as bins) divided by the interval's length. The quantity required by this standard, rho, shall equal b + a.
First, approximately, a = -0.014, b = 0.06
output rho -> 0.04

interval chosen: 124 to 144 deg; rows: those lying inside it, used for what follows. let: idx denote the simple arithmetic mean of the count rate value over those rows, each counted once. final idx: 17.7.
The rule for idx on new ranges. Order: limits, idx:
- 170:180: 24.6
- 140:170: 19.8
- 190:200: 26.0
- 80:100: 24.6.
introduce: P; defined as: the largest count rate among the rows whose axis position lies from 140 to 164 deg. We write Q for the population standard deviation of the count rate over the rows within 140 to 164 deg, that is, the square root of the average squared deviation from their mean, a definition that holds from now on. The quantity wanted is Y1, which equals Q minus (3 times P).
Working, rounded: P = 21.9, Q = 3.0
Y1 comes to -62.7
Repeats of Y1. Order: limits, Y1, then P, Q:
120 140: -70.5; 25.3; 5.4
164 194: -78.1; 26.3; 0.8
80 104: -74.9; 25.1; 0.4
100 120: -77.0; 25.8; 0.4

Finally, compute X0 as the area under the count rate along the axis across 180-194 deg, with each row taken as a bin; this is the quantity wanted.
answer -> 362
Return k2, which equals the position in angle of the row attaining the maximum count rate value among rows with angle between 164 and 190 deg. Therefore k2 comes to 182 deg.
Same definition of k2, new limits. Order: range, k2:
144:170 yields 167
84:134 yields 117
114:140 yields 117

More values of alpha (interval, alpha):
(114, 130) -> 4.98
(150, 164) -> 4.52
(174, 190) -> 5.00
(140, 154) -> 4.53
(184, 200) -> 5.01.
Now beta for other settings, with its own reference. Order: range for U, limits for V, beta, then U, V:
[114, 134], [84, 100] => 0.8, 3.8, 2.9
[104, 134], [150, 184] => 1.1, 5.8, 6.3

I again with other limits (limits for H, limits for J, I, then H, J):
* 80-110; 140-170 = -7.07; 742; 600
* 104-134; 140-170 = -7.06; 735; 600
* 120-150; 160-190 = -7.04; 572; 741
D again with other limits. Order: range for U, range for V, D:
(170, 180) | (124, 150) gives 0.83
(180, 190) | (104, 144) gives 0.82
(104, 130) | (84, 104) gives 0.99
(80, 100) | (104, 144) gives 0.81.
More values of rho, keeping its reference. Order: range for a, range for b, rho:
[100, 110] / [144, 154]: 0.23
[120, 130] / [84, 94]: 0.00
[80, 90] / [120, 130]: -0.02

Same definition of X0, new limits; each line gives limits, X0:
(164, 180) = 393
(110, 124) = 354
